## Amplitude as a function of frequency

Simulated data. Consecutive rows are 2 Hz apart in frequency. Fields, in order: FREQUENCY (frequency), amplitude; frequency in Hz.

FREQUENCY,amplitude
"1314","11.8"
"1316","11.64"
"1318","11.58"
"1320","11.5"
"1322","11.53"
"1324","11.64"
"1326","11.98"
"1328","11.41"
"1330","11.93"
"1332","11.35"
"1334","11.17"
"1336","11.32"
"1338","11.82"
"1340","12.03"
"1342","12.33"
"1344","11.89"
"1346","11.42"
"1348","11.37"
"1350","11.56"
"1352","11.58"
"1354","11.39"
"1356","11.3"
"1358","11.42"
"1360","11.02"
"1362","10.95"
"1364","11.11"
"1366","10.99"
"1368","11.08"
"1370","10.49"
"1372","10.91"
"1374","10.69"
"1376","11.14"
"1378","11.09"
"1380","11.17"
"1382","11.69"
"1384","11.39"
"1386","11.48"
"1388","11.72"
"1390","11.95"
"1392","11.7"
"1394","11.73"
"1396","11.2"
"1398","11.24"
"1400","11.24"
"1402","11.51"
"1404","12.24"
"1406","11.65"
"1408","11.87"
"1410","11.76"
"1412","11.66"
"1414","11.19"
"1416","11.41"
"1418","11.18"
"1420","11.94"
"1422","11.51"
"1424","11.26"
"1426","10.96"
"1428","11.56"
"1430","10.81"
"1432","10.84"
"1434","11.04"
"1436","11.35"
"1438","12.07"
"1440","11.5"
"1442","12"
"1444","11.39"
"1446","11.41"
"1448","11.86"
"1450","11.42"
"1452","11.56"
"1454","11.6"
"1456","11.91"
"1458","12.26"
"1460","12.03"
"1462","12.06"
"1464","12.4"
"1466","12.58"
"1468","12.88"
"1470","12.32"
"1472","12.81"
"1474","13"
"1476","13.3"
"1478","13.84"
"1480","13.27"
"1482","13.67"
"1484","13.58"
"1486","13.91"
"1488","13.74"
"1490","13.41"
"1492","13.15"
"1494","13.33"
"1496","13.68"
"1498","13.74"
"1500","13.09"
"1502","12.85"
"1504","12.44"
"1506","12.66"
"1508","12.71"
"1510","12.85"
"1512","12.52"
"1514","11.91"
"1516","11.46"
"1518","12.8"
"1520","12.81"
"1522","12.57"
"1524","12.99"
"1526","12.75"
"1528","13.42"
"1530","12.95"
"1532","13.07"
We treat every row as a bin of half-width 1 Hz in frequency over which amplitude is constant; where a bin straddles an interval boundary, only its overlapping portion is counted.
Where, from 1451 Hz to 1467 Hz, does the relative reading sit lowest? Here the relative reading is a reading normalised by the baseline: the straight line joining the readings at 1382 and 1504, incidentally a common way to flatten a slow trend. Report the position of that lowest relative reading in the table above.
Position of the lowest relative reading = 1452 Hz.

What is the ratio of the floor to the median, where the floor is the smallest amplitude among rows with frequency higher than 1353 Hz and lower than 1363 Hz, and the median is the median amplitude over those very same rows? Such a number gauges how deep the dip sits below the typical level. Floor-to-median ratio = 0.969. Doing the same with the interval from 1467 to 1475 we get 0.959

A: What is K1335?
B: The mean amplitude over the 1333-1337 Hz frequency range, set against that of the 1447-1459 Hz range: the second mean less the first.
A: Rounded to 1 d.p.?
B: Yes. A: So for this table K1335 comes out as 0.5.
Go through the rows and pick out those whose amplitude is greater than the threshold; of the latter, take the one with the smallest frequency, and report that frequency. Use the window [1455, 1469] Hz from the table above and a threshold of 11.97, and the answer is 1458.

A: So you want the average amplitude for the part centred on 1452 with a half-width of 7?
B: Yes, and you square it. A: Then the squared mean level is 137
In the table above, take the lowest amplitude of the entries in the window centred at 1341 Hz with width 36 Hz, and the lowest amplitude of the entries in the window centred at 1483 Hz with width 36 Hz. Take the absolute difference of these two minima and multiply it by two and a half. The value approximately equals 2.9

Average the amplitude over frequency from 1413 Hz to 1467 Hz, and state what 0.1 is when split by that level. 0.0086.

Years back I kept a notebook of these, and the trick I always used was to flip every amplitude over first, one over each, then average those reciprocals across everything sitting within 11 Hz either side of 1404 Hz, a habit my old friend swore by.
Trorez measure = 0.086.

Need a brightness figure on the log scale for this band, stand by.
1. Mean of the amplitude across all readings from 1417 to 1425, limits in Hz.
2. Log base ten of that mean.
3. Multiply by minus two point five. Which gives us -2.65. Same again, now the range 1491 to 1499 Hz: -2.82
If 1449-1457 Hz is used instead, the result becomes -2.66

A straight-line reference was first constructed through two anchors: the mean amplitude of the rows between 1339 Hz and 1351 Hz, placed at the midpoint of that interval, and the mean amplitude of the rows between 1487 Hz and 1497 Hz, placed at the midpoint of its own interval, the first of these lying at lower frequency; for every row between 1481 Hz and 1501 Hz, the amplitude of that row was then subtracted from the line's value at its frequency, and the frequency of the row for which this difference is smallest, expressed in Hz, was 1486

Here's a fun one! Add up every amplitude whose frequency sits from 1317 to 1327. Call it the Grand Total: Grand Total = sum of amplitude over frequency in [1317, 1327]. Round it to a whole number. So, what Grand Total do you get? 58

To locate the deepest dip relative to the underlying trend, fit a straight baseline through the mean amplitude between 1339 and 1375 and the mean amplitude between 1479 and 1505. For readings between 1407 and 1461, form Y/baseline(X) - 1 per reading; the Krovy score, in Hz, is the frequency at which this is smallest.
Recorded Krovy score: 1430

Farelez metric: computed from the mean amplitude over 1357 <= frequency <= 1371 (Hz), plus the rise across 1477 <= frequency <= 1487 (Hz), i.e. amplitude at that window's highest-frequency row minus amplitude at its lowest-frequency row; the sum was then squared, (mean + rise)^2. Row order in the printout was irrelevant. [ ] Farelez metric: 123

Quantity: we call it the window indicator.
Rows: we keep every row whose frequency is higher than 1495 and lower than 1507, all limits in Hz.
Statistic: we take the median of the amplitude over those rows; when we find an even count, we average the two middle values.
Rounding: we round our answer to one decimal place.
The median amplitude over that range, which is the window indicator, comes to 13.0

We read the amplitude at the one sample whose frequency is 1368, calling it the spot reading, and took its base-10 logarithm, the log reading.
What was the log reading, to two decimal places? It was 1.04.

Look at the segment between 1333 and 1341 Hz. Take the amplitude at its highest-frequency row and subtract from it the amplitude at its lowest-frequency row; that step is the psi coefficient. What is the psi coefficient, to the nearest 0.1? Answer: 0.9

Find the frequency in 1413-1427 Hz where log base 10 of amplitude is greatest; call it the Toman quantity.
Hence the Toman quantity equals 1420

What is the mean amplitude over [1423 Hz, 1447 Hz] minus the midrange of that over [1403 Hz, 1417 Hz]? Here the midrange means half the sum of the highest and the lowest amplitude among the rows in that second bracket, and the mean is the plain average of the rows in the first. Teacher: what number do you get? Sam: -0.37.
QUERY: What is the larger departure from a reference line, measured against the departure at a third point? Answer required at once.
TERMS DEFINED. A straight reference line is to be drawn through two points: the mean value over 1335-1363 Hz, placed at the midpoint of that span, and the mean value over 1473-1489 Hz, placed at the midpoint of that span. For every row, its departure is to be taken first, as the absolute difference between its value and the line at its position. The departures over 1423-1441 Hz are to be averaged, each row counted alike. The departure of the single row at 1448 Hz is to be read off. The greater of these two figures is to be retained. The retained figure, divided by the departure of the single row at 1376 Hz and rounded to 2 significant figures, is 1.9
